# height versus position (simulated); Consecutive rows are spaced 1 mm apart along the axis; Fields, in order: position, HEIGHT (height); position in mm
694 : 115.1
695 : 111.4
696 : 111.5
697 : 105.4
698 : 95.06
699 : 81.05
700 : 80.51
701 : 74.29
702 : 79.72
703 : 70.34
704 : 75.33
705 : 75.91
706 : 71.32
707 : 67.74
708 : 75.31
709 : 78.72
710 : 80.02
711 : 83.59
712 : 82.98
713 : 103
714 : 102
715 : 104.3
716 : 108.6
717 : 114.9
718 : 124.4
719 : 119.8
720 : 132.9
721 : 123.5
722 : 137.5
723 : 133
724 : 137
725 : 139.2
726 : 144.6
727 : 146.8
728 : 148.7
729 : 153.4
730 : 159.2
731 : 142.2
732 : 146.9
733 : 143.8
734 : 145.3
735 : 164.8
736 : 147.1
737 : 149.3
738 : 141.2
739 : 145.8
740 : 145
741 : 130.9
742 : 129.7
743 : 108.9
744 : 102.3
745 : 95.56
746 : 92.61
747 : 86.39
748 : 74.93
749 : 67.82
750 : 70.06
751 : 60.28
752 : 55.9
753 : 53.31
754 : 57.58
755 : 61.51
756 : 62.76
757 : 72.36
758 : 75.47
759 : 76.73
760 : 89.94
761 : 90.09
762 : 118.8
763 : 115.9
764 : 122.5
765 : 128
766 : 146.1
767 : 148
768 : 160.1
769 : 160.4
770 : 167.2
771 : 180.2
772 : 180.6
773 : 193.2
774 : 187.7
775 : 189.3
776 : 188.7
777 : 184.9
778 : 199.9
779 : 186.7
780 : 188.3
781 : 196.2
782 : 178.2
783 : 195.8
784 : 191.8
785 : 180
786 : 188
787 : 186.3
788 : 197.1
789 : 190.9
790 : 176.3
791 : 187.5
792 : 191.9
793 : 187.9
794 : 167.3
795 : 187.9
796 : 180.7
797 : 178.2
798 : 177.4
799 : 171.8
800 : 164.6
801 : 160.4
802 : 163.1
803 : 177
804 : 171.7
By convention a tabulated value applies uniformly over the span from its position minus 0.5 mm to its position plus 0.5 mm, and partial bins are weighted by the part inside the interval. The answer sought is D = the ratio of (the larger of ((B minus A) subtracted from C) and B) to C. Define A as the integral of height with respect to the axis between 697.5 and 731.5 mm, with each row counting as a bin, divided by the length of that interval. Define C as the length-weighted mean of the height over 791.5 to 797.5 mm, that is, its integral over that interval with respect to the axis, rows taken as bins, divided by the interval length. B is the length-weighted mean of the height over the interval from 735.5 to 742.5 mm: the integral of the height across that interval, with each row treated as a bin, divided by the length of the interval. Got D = 0.81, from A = 107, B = 141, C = 182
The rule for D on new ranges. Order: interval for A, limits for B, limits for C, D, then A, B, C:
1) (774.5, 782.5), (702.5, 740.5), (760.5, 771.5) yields 1.49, 189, 120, 140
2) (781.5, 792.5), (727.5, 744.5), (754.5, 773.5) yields 1.37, 188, 141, 124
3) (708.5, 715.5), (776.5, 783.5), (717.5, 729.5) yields 1.39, 91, 190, 137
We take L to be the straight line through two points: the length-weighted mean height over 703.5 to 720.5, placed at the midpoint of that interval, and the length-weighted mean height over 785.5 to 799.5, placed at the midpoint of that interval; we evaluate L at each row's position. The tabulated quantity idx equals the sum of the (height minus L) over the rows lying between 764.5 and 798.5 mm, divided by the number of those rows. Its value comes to 9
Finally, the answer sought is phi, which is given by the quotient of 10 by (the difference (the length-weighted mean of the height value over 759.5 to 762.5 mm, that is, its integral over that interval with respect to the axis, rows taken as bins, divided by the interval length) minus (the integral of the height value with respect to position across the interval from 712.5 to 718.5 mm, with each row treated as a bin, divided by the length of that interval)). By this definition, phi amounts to -1.0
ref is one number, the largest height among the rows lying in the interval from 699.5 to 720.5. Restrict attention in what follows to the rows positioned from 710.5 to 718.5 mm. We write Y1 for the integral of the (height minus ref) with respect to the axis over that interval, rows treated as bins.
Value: -239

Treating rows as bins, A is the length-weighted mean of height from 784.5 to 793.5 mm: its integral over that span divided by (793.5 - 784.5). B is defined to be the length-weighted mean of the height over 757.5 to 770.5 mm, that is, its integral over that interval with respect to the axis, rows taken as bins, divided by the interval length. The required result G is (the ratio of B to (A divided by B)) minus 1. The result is 80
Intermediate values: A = 187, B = 123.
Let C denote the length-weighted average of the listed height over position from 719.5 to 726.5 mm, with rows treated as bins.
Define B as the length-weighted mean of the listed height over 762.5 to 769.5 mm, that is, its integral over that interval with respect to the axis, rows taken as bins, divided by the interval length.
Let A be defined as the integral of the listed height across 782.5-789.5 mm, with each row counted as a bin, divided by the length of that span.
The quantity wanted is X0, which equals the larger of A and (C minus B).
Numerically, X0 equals 190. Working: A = 190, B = 140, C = 135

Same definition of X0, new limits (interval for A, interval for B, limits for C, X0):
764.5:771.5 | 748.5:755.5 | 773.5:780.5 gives 156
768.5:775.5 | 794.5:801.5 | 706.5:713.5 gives 180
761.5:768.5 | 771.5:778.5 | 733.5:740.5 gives 134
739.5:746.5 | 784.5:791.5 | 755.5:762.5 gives 115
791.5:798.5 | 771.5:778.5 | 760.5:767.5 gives 182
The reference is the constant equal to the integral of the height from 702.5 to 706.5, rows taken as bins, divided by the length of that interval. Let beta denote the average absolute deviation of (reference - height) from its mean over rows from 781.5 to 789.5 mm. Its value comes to 5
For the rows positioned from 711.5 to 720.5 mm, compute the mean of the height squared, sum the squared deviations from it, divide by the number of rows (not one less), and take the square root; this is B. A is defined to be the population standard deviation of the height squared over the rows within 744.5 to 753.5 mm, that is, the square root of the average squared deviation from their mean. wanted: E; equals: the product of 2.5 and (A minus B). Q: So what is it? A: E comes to -2022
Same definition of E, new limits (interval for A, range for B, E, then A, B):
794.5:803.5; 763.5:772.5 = -7354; 2990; 5931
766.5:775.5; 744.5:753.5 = 7192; 5084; 2207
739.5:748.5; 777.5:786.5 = 5706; 4885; 2603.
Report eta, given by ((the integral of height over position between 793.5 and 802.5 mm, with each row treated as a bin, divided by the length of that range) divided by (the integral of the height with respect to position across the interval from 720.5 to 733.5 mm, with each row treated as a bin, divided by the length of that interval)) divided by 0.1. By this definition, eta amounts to 12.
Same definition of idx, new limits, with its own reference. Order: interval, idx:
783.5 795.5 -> 6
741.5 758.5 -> -58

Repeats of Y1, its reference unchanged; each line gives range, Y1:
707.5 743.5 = -210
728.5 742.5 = 184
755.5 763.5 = -361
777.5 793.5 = 896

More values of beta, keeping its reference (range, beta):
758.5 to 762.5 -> 12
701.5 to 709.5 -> 3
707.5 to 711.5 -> 2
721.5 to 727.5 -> 4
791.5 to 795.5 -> 8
